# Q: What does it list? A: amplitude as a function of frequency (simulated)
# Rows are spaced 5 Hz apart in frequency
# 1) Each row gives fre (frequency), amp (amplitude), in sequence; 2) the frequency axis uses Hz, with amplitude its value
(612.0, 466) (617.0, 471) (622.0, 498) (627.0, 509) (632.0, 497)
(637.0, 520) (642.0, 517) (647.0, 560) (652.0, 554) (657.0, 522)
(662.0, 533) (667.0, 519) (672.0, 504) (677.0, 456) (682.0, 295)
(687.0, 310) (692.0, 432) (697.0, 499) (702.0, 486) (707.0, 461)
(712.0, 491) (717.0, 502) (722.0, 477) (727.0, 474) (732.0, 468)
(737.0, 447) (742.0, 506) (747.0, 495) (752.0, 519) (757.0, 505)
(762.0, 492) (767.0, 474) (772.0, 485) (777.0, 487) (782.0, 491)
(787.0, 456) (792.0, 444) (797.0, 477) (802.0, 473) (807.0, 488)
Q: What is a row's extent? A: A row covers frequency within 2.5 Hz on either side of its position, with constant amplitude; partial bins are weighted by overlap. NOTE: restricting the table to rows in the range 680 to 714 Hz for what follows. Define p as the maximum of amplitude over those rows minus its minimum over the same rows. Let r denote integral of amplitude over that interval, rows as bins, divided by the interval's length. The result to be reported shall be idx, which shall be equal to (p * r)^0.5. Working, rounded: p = 204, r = 426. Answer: 295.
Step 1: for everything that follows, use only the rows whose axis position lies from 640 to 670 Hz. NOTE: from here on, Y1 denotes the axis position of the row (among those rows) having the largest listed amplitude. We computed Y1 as 647.0 Hz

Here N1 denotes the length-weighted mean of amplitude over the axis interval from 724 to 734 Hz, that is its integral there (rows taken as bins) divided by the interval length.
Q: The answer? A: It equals 471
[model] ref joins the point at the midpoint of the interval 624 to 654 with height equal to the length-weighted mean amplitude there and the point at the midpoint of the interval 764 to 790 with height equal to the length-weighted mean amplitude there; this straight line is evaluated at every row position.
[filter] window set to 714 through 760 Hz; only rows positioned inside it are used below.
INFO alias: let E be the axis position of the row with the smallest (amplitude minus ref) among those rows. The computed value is 737.0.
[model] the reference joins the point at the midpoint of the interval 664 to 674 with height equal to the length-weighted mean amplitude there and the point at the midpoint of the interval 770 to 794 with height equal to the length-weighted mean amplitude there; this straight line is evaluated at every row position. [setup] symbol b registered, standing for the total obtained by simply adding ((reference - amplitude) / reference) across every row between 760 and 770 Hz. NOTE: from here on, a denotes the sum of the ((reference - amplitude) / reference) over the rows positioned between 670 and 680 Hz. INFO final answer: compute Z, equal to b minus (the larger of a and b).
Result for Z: -0.14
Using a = 0.12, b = -0.02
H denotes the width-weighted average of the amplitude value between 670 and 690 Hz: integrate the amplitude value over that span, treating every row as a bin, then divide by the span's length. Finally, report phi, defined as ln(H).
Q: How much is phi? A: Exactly 5.96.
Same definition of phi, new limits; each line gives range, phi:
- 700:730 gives 6.18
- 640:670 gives 6.28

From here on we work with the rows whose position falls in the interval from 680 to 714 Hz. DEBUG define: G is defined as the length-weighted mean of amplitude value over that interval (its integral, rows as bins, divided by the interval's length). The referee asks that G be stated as 426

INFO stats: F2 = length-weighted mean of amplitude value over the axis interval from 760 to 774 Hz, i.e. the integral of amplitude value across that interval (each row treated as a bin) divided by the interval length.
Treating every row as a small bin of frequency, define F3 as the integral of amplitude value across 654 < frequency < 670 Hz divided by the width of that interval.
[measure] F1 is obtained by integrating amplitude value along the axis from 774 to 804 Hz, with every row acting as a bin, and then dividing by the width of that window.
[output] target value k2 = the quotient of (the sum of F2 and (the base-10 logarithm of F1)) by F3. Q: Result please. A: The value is 0.93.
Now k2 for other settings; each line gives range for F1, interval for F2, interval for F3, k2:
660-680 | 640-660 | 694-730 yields 1.12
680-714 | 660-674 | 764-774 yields 1.09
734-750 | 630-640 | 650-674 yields 0.97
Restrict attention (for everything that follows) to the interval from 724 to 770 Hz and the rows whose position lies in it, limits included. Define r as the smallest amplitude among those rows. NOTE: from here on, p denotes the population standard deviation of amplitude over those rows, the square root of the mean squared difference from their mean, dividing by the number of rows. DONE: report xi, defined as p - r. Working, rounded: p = 21.3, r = 447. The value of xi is -426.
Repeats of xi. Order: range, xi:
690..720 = -407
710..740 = -430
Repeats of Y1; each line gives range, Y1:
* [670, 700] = 672.0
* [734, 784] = 752.0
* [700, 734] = 717.0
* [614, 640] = 637.0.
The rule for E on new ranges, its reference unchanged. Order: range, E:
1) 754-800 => 792.0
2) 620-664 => 622.0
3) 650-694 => 682.0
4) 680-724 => 682.0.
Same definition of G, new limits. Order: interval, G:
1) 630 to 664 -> 529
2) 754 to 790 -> 484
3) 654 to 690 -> 450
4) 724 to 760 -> 488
